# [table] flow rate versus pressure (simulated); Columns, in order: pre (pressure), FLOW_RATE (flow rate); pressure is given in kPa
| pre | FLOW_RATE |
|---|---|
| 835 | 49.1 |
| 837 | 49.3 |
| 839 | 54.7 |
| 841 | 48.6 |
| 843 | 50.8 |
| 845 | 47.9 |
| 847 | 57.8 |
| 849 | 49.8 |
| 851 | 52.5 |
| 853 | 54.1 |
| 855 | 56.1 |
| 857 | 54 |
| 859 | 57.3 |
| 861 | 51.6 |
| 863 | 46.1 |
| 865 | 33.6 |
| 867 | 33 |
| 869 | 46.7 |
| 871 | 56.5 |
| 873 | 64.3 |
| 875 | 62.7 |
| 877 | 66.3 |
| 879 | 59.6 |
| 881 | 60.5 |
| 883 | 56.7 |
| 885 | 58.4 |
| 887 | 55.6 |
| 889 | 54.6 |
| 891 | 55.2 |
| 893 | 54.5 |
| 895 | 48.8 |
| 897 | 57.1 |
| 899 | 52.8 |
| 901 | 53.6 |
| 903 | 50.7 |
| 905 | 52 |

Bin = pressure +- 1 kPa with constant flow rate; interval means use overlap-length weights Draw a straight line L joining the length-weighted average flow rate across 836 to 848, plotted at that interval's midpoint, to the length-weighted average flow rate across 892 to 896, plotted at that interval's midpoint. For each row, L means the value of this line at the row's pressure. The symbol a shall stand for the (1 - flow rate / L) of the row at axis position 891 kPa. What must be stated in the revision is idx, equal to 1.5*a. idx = -0.10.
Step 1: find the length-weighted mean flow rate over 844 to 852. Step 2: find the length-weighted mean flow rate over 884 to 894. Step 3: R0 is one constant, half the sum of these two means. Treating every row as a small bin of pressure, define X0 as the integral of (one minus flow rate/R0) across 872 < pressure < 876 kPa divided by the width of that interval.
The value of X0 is -0.18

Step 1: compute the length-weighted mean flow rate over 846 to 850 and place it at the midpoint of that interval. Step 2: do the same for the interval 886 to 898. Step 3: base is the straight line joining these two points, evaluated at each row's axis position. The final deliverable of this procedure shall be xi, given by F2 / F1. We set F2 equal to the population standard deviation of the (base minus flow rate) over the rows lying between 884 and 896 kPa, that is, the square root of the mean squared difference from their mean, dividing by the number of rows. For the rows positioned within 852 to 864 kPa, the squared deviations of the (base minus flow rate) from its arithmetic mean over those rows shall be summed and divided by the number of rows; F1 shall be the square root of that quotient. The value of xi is 0.8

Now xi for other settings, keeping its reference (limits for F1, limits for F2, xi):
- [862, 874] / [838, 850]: 0.3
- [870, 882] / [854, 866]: 2.5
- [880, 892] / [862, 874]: 5.4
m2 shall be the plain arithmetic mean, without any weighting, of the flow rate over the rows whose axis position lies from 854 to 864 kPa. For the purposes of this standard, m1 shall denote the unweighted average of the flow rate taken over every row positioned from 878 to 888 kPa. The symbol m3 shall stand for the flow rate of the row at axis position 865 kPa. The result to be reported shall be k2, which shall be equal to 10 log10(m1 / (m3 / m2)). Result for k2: 19.6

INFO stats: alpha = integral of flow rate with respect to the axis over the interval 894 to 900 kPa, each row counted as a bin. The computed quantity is 317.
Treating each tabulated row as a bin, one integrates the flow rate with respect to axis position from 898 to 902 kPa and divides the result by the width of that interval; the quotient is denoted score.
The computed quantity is 53.2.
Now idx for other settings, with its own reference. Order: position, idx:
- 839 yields -0.09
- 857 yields -0.07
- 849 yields 0.05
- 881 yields -0.26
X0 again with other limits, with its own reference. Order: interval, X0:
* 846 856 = 0.00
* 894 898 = 0.02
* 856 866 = 0.10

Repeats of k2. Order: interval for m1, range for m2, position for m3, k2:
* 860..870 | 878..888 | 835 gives 17.0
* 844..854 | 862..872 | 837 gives 16.6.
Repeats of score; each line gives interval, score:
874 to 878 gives 64.5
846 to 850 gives 53.8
